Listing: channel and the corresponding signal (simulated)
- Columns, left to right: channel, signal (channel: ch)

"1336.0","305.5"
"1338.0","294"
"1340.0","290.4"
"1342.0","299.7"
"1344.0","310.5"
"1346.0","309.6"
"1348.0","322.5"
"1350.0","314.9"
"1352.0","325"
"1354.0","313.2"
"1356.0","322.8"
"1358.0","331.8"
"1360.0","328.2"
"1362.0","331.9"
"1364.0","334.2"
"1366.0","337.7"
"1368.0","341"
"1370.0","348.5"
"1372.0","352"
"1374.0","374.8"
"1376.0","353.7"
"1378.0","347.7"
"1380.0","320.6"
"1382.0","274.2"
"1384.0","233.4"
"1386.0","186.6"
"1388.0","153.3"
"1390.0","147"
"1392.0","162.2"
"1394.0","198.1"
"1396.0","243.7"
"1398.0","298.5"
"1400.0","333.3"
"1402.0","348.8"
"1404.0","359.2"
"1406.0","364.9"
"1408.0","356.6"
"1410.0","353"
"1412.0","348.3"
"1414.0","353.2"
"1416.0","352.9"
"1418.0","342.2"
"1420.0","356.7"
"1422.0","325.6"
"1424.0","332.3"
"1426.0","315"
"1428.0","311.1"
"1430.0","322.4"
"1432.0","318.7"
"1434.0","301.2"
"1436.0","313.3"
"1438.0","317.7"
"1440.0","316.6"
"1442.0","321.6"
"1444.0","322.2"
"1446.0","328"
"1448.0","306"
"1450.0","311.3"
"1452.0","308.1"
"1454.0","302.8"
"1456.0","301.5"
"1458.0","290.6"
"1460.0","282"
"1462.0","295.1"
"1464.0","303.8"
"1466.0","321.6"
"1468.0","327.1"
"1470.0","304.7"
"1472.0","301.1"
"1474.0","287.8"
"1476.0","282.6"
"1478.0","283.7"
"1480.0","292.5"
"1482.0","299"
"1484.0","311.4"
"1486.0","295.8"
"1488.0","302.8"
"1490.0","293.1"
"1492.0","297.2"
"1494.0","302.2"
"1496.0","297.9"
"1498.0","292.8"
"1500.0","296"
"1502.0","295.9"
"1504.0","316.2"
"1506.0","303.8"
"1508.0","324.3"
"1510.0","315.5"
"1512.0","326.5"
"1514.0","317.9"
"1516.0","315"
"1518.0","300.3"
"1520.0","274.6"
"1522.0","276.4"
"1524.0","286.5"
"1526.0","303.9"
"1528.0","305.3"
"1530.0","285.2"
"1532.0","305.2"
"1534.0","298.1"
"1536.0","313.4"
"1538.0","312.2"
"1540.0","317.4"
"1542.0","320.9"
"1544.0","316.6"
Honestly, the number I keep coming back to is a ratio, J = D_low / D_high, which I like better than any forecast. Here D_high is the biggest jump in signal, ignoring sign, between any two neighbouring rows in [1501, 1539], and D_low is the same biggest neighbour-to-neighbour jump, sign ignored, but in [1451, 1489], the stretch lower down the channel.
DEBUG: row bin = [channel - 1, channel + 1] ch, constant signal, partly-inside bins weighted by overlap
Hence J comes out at 0.87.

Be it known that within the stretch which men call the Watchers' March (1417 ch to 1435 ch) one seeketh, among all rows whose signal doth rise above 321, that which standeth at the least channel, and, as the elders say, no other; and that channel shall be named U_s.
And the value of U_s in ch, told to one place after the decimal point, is 1418.0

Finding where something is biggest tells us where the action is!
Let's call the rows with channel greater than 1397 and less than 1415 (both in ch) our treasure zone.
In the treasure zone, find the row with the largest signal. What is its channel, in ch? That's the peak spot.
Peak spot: 1406.0 ch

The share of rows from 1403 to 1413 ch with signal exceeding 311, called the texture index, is 1.0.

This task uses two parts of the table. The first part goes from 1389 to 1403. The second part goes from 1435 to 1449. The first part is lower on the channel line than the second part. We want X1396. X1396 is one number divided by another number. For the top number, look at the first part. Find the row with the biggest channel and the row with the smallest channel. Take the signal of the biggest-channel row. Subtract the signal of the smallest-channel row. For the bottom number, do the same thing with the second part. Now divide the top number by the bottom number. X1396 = -28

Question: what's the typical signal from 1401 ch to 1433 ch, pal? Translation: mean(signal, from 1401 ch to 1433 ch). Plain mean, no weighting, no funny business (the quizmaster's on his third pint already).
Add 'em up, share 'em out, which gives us 341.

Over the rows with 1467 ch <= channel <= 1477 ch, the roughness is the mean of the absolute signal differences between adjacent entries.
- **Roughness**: 11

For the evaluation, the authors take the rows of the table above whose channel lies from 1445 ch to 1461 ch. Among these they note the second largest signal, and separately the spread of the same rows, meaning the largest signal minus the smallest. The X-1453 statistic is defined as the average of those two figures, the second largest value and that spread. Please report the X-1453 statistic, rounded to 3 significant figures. 179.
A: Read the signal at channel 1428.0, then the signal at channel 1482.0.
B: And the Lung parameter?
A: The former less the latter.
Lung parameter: 12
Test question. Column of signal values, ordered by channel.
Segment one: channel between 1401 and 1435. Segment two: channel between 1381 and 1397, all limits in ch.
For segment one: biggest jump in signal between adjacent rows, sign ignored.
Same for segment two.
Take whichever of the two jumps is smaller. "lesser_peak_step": 31.1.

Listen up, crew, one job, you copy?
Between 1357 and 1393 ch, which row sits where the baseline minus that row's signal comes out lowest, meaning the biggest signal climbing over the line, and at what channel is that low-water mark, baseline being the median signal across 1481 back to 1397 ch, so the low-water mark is 1374.0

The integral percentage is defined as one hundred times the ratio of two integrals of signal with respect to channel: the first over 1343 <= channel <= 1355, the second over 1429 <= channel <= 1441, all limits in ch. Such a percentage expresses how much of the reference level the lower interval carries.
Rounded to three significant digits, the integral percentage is 100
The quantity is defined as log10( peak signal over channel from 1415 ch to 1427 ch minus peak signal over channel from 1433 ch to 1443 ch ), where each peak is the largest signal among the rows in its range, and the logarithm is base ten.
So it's 1.5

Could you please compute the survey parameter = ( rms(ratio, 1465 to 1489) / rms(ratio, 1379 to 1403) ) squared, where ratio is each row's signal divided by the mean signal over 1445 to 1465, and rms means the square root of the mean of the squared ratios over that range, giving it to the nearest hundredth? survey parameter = 1.43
